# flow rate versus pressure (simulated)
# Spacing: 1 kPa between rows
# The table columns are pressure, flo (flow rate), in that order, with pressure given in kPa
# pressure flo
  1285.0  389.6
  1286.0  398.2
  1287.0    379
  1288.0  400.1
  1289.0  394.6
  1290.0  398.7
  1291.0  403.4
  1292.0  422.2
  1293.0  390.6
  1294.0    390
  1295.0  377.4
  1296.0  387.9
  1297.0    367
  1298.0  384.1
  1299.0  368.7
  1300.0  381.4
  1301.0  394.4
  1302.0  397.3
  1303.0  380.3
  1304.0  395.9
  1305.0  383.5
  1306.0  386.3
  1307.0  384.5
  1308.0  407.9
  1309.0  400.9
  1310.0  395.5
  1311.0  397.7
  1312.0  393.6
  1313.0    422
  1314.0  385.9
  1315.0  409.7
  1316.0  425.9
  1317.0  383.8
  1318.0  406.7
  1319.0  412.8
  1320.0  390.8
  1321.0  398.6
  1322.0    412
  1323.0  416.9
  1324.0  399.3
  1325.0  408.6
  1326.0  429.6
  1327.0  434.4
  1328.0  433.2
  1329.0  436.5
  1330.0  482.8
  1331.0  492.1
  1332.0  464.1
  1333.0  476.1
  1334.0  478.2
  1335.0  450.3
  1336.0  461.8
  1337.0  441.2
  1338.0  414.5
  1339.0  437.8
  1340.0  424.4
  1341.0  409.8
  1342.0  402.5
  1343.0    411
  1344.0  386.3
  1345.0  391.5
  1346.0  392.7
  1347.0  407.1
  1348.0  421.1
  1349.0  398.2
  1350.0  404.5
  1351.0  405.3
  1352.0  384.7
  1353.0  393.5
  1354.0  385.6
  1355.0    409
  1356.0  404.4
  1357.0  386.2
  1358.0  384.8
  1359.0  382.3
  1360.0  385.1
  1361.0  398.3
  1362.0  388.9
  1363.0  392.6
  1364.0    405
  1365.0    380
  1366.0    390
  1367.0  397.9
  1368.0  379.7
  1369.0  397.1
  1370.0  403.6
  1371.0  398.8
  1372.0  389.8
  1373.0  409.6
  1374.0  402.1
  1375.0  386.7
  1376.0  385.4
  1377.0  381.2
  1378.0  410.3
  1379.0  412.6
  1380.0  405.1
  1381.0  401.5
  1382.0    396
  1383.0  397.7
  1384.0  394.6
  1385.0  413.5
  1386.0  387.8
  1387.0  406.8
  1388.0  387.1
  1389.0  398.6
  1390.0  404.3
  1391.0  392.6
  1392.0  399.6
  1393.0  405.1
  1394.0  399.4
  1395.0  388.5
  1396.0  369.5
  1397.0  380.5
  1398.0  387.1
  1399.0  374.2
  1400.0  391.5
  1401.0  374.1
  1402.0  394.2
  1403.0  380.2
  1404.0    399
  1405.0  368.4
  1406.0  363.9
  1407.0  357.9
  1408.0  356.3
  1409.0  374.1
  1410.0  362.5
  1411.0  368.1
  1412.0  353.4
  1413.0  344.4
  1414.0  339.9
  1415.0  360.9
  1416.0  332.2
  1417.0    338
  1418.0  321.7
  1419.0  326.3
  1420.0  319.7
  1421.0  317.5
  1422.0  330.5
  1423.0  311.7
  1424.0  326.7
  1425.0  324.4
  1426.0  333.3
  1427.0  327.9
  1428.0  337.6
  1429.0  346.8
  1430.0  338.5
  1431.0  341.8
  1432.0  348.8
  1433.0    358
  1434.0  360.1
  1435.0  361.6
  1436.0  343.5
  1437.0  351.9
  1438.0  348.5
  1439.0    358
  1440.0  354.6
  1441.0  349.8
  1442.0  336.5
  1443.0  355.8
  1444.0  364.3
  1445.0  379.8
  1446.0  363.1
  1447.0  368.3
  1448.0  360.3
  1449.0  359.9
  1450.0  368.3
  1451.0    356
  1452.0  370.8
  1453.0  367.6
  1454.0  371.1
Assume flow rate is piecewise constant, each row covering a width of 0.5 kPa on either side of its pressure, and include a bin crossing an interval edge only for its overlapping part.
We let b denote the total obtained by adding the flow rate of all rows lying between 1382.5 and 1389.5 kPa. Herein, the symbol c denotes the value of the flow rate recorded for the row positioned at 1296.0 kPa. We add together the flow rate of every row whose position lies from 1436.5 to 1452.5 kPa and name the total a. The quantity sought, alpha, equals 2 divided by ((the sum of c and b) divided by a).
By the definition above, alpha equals 3.6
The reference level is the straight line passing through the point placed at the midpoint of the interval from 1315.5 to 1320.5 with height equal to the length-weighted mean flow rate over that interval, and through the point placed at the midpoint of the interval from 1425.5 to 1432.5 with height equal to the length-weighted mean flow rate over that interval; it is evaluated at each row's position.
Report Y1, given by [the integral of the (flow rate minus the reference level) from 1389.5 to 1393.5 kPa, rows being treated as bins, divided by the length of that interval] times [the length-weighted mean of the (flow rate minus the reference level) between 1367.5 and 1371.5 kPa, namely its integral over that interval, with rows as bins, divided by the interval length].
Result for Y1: 819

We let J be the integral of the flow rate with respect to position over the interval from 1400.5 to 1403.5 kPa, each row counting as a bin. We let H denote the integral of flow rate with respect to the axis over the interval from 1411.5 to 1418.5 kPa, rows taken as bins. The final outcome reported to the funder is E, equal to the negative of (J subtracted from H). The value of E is -1242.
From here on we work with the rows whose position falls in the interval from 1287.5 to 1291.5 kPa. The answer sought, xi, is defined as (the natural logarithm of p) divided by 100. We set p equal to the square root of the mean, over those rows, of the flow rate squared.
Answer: 0.0599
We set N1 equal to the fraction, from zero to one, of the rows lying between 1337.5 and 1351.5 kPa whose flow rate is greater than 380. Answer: 1.0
